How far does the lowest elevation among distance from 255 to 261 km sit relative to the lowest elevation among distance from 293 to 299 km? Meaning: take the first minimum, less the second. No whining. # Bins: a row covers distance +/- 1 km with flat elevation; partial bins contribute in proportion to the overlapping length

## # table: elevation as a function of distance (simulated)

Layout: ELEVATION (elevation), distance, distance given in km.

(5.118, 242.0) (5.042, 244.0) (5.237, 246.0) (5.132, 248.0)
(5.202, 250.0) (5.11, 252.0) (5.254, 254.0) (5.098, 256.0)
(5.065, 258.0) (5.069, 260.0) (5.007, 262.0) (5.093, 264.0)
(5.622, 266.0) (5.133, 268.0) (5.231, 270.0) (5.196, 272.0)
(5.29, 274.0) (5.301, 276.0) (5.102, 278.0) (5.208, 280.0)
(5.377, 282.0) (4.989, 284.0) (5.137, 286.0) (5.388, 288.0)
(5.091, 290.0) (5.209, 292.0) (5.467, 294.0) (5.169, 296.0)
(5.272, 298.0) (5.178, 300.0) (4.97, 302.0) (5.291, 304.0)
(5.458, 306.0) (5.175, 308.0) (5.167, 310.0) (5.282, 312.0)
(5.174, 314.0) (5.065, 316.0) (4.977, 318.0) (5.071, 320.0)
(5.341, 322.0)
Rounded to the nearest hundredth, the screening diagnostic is -0.10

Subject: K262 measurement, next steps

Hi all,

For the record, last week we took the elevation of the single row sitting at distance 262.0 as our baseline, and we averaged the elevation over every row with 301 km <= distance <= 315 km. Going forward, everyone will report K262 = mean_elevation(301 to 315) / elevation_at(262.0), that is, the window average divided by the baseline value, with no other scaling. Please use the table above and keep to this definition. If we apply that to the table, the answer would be 1.04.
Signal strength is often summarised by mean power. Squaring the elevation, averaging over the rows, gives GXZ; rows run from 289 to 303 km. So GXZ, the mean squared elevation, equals 27.0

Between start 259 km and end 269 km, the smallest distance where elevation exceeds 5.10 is 266.0 km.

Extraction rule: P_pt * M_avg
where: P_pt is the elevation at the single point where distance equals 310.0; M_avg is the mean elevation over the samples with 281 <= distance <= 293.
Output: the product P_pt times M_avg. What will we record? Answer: 26.9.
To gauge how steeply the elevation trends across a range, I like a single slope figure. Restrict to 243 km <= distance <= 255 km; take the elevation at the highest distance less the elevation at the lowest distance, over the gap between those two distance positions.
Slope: 0.021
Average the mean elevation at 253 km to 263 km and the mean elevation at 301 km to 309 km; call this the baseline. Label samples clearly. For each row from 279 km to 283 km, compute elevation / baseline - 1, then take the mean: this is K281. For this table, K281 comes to 0.025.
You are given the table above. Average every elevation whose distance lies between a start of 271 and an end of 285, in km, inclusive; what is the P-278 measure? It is 5.21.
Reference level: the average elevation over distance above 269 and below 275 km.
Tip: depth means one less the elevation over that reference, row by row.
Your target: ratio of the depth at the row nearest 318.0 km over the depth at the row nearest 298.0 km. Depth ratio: -7.9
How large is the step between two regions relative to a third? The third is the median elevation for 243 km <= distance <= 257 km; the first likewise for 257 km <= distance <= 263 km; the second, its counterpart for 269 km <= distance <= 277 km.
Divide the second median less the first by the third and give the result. 0.038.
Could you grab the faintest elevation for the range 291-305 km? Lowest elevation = 4.97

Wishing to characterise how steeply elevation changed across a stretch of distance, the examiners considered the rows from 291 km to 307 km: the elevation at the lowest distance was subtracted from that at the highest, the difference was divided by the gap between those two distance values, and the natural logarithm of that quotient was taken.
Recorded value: -4.0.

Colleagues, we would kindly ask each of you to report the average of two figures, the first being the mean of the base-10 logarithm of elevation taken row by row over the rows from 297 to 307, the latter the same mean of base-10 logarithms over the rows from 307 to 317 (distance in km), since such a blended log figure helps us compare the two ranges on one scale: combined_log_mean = 0.716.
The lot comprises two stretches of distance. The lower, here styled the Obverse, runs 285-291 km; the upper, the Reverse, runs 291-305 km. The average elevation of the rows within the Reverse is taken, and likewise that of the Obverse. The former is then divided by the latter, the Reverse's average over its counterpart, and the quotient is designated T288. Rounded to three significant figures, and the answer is 1.00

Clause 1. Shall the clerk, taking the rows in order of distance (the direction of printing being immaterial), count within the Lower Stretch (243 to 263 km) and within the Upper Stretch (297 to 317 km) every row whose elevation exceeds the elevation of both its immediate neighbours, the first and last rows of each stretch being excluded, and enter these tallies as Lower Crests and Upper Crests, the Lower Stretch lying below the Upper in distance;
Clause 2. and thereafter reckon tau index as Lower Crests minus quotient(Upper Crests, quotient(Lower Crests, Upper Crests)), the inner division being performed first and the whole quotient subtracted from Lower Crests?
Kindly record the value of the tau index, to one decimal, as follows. 3.0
